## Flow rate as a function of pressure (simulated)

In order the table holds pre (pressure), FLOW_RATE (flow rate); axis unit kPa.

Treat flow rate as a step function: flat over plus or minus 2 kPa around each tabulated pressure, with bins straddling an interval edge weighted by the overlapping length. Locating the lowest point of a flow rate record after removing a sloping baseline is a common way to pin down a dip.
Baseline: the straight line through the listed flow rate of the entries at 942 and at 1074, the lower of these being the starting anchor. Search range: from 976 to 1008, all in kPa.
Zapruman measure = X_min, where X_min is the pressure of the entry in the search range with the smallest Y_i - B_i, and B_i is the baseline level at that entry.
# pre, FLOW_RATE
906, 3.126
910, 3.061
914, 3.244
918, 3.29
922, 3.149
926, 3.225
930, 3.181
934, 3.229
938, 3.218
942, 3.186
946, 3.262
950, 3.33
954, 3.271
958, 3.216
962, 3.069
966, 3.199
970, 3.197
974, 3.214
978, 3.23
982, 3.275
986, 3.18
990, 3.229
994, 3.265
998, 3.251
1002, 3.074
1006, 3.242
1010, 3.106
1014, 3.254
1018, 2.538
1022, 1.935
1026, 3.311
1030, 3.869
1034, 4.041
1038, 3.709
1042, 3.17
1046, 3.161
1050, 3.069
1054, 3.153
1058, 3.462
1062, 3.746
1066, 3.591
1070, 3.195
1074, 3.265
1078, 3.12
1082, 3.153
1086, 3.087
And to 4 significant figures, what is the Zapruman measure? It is 1002 kPa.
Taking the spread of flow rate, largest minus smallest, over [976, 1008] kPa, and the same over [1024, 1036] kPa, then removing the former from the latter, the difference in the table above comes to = 0.53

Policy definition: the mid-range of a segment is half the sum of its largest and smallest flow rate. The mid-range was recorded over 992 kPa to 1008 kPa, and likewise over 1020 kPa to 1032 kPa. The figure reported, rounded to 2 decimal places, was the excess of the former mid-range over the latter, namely 0.27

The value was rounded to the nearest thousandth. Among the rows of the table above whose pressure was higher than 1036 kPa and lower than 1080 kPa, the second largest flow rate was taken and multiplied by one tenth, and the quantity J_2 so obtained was 0.371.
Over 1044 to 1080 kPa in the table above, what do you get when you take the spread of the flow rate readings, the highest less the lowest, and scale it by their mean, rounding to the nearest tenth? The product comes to 2.2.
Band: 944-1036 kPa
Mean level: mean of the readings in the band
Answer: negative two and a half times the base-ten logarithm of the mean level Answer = -1.26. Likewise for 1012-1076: -1.29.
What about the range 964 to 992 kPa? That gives -1.27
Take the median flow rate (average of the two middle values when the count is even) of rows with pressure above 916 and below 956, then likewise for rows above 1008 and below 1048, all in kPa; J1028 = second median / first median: 1.00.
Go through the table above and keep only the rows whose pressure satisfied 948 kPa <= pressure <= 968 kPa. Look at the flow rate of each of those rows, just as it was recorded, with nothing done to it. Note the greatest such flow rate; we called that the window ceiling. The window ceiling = 3.33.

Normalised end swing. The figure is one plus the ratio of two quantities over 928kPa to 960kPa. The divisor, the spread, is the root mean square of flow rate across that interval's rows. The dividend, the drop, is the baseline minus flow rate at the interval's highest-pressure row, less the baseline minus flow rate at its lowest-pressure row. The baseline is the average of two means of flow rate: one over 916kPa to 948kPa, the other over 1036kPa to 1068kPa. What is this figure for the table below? 0.99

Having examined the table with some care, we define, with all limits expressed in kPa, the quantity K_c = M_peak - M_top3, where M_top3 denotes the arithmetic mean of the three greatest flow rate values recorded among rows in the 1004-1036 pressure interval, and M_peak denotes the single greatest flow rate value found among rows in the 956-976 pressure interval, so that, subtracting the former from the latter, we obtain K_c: -0.52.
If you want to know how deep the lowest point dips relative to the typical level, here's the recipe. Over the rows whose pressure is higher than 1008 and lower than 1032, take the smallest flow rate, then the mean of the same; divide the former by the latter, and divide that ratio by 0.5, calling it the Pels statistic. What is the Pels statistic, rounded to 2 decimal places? 1.29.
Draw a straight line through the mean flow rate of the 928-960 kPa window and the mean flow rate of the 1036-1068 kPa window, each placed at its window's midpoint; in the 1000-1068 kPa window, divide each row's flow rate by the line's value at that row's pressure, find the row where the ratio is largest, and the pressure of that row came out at 1034 kPa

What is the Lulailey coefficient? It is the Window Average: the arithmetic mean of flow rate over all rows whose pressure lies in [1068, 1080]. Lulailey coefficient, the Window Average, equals 3.19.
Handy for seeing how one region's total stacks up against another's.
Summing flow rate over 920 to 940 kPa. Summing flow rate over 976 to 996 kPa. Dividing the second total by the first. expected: 1.01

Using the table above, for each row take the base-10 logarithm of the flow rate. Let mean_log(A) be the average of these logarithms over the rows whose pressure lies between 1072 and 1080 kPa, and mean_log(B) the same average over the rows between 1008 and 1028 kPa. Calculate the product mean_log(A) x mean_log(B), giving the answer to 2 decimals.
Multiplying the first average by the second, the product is 0.22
